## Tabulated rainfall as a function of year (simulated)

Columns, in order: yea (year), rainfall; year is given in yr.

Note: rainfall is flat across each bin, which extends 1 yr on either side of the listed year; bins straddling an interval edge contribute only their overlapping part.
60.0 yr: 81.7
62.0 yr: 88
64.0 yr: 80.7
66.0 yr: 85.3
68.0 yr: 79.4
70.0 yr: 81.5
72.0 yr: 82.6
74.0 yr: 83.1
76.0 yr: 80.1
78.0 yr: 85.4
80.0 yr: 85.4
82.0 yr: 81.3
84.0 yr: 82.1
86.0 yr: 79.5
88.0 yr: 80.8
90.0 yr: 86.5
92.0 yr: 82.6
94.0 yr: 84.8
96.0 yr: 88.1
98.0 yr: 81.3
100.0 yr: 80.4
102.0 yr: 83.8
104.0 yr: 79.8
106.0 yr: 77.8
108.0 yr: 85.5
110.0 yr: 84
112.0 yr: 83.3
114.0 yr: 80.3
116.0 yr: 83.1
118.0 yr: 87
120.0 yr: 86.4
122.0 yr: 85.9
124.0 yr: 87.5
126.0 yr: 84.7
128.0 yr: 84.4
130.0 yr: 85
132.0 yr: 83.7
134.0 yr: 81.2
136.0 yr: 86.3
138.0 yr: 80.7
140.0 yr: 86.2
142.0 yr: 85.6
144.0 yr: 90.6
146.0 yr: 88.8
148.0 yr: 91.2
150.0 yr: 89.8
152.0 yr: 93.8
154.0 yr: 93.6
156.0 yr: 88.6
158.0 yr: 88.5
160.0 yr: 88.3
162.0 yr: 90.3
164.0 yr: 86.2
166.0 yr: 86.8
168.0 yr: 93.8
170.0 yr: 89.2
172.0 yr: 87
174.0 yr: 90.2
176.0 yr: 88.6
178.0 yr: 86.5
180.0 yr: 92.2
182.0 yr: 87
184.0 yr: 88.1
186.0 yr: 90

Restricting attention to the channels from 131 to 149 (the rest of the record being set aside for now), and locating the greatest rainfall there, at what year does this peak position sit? 148.0 yr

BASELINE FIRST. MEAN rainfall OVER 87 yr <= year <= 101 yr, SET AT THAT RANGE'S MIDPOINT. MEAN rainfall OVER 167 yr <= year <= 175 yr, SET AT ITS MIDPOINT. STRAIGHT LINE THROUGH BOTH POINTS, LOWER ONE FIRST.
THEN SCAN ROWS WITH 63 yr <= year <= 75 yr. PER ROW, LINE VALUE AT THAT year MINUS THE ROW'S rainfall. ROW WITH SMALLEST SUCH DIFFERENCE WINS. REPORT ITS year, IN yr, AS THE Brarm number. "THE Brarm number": 66.0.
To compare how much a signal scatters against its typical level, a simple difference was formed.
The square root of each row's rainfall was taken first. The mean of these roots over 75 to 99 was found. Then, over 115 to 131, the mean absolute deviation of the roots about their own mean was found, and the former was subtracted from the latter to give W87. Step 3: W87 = -9.05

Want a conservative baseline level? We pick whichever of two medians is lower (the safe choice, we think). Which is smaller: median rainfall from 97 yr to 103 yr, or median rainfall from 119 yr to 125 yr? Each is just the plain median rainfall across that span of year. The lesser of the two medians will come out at 81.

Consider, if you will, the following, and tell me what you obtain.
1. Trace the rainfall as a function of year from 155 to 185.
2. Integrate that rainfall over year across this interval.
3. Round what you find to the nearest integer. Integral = 2663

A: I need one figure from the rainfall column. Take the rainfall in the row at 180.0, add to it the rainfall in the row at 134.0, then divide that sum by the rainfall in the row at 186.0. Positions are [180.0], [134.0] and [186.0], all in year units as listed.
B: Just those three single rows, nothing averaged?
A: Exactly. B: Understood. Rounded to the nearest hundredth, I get 1.93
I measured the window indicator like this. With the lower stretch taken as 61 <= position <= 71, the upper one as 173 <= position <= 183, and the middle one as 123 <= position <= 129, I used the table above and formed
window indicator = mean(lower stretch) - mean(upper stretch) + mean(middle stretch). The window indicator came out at 80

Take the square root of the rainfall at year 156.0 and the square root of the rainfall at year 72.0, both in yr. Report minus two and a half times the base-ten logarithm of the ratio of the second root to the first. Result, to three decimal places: 0.038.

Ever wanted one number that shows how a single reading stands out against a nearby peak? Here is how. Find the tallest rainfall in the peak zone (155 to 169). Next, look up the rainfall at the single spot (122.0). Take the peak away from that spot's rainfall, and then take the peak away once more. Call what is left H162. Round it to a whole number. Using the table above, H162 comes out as -102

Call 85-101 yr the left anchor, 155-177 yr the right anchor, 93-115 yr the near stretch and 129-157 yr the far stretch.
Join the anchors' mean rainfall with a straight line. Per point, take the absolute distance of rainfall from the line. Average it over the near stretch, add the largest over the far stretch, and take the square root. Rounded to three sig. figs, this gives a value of 2.96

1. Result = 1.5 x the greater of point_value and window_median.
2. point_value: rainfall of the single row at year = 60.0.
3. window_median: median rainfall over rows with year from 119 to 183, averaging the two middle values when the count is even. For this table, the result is 131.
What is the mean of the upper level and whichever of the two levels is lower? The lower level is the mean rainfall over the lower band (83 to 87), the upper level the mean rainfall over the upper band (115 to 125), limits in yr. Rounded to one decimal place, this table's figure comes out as 83.4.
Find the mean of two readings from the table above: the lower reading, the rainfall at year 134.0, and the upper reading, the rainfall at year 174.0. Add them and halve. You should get 85.7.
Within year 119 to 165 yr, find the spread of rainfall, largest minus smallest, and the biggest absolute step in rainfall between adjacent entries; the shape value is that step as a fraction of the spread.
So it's 0.43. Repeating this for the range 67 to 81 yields 0.88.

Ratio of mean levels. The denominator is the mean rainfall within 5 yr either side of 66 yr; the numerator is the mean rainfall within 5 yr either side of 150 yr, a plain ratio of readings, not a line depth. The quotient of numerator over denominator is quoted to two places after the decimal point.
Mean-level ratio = 1.10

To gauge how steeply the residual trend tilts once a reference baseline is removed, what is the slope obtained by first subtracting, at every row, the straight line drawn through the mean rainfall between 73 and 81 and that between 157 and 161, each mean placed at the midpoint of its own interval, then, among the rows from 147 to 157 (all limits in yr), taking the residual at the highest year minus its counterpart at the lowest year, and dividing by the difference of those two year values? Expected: -0.4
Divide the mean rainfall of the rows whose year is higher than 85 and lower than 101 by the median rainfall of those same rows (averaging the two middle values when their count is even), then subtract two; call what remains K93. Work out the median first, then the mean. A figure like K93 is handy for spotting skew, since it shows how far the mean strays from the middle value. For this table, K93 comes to -0.99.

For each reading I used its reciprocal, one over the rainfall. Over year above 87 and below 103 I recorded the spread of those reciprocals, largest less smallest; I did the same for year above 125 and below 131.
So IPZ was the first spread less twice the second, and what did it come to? 0.0009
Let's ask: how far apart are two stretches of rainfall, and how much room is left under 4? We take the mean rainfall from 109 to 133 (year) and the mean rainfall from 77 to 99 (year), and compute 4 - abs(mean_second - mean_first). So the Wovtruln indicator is 2.8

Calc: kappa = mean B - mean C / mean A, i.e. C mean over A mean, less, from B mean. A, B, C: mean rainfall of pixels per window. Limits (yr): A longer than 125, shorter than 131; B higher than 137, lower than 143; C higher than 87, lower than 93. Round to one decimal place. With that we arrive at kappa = 83.2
